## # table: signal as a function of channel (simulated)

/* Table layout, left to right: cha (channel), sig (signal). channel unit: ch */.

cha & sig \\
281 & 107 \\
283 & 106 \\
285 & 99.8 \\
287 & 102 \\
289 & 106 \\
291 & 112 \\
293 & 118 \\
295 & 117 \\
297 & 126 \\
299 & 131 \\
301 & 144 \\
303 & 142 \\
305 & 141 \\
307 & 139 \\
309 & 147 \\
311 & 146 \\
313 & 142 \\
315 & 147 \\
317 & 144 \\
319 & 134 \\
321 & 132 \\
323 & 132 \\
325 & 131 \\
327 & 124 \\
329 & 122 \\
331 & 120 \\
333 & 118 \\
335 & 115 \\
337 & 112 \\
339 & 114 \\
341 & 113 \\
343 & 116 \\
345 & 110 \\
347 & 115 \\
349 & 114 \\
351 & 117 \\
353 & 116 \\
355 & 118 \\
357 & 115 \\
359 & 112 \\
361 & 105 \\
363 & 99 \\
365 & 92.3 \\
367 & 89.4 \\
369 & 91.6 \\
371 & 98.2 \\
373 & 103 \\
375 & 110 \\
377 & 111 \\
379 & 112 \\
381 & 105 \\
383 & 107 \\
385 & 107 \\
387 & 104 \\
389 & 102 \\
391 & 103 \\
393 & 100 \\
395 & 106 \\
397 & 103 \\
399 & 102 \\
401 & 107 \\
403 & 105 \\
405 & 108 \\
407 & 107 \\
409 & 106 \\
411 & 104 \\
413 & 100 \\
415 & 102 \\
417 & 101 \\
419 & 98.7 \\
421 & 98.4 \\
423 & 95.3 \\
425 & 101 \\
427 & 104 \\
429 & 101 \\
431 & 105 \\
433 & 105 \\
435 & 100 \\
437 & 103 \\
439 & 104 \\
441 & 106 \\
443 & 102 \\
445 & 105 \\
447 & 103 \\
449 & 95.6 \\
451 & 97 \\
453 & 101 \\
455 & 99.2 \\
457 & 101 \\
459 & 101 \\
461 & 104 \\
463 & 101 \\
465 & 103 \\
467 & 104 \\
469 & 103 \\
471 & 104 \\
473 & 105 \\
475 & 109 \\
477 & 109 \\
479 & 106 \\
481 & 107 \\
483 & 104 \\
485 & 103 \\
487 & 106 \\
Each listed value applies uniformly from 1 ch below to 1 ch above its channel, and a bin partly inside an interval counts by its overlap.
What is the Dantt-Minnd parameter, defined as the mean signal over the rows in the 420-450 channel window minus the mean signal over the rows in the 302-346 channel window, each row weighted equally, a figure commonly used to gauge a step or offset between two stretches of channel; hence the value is -27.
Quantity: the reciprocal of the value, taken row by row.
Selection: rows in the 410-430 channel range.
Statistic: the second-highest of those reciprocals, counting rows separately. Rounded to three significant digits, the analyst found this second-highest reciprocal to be 0.0102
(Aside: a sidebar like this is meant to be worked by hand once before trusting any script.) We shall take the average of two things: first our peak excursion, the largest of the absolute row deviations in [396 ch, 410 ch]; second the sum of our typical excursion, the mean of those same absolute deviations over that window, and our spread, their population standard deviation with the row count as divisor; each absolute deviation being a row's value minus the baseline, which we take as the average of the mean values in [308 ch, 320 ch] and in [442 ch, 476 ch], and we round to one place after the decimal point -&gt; 20.1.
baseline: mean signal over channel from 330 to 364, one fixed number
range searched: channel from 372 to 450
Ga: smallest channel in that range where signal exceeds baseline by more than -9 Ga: 375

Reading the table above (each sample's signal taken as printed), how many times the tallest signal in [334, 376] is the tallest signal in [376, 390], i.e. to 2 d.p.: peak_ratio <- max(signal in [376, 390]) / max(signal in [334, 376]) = 0.95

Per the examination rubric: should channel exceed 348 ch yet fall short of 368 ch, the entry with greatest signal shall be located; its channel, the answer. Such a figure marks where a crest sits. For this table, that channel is 355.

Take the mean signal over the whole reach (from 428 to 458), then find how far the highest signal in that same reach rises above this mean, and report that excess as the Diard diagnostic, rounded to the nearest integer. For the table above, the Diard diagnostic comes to 4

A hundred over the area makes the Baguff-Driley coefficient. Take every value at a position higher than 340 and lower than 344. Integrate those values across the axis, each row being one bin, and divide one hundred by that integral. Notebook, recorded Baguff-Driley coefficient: 0.218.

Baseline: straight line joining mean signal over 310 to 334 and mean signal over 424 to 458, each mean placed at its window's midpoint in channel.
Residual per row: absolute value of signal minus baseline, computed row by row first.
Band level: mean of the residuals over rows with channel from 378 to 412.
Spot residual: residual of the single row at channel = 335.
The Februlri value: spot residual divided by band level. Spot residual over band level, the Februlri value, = 1.7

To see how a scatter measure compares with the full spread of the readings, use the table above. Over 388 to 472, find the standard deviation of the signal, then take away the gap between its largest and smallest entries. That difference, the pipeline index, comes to -9.8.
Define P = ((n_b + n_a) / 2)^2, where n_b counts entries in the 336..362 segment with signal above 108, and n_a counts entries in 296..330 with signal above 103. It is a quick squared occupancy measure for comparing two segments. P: 210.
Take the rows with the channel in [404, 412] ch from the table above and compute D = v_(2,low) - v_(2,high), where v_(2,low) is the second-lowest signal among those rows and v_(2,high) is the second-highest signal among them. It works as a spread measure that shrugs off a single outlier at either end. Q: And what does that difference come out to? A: -1.0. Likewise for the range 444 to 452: -6.0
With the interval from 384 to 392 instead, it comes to -1.0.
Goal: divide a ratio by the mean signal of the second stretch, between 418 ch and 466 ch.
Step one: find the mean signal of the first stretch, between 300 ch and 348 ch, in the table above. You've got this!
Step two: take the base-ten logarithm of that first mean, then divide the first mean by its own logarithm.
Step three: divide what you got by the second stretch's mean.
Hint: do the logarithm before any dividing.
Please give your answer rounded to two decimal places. 0.60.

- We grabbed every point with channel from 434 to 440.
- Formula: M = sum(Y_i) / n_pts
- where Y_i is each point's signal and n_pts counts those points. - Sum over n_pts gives 102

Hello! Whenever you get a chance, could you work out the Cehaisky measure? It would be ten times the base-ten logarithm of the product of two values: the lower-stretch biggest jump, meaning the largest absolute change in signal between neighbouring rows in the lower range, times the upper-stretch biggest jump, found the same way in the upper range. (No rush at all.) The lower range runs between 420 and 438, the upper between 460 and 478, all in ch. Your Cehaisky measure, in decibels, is 13.6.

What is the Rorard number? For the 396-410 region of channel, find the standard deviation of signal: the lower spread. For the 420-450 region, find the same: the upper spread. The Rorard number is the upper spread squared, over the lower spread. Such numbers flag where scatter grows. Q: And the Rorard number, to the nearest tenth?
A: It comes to 5.1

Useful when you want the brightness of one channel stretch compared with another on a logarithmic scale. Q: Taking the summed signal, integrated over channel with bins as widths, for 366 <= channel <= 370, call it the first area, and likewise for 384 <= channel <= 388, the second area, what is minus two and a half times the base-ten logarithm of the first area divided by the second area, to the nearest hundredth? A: 0.17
